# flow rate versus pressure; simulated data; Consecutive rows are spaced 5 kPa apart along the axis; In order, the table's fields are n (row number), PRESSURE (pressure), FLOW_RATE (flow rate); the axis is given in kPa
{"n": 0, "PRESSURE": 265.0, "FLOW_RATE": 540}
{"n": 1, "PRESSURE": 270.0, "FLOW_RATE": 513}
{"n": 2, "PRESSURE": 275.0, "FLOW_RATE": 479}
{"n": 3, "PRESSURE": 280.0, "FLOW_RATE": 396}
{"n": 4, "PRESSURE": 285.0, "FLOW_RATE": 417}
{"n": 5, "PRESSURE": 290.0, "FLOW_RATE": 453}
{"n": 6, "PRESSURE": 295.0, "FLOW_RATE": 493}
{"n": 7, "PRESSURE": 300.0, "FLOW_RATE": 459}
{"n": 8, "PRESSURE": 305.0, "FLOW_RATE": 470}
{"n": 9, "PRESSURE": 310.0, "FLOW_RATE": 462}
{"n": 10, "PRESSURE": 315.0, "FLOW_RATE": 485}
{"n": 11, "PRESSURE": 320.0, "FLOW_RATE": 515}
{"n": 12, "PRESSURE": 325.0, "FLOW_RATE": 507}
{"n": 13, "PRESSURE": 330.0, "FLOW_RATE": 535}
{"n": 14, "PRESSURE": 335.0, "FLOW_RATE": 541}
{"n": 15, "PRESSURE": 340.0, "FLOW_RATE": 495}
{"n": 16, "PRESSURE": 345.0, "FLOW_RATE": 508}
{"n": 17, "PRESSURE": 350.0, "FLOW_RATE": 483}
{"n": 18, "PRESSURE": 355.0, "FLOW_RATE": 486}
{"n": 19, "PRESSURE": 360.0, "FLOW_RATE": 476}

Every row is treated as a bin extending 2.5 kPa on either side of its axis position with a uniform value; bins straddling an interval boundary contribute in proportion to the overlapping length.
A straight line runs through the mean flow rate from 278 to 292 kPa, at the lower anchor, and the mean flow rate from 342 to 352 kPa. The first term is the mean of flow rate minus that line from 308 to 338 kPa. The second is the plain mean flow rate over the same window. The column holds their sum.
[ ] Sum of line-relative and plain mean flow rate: 549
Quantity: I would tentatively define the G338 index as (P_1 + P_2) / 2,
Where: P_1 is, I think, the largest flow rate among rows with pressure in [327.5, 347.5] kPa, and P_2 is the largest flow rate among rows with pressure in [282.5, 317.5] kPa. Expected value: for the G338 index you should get 517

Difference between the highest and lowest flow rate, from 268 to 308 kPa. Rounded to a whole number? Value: 117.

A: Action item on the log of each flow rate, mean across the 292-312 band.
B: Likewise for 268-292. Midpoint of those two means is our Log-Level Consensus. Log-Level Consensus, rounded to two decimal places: 2.66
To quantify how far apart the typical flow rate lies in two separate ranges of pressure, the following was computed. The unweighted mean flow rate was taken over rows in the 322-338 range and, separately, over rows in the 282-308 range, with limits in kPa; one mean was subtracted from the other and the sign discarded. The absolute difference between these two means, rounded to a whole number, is 69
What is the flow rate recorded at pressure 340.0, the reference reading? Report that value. 495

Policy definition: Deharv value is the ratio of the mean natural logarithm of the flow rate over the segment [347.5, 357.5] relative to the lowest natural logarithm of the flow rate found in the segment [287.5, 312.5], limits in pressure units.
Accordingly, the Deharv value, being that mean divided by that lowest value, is 1.01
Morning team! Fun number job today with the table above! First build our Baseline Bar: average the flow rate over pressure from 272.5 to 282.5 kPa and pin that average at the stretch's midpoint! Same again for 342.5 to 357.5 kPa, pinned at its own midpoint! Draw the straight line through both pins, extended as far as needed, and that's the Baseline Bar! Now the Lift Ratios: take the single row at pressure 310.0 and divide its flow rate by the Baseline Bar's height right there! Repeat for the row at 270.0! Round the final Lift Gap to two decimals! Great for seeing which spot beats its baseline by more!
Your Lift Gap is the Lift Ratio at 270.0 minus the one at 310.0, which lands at 0.19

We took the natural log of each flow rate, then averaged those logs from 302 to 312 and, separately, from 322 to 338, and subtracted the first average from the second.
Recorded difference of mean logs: 0.12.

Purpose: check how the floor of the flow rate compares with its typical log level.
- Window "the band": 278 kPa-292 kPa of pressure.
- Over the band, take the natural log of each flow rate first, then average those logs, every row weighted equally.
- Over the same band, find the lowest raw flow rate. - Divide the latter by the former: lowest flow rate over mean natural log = 66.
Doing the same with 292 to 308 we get 75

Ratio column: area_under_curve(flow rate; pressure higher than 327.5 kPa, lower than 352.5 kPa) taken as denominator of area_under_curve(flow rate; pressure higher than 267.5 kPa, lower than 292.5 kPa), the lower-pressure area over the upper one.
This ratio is 0.88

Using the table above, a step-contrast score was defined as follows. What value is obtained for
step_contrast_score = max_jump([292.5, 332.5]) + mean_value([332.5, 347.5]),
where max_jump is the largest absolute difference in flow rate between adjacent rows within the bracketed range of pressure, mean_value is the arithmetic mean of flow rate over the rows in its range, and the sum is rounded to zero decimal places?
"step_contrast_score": 549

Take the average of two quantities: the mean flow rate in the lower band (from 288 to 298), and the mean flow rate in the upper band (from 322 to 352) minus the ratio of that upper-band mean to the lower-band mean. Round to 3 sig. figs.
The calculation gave 492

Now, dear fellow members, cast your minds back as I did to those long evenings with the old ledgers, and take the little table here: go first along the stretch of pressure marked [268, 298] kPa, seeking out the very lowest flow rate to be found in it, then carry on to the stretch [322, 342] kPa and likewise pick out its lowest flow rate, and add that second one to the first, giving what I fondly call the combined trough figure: 891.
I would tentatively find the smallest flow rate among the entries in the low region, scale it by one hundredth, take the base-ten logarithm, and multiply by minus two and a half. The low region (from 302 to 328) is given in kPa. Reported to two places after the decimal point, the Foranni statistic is -1.66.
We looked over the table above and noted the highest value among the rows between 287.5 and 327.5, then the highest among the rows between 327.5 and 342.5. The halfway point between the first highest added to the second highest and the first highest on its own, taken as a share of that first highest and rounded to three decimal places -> 1.525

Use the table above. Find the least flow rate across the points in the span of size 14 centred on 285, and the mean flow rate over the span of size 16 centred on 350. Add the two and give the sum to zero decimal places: 888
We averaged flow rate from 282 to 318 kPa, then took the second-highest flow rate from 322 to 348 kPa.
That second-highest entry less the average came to 72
